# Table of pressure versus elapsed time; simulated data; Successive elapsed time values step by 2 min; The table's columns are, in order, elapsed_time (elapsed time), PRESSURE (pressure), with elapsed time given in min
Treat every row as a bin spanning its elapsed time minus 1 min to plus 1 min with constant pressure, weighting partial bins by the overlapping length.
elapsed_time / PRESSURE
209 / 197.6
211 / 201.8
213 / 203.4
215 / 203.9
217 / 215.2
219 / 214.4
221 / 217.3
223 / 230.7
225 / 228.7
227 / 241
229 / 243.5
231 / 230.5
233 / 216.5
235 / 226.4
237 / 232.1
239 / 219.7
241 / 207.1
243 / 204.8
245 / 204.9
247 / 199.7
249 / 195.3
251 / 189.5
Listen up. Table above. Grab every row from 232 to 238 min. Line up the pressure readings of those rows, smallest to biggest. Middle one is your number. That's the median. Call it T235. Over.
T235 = 226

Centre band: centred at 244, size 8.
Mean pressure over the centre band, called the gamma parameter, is 204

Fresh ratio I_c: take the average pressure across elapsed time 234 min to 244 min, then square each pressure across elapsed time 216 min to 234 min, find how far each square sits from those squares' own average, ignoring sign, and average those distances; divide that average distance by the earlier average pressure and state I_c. 19.5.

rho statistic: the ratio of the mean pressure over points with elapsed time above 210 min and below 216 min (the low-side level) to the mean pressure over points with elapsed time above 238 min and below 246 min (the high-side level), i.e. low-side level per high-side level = 0.97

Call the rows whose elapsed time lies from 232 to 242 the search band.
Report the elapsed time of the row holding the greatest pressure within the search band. 237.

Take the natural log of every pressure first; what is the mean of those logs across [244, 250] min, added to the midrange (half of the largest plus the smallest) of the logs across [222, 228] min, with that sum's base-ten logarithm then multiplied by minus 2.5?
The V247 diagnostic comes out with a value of -2.579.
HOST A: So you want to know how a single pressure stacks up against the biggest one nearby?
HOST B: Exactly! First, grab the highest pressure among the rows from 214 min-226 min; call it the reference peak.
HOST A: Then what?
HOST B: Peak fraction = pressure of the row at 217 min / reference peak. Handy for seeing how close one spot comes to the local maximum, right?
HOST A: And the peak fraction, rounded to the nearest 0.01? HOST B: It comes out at 0.93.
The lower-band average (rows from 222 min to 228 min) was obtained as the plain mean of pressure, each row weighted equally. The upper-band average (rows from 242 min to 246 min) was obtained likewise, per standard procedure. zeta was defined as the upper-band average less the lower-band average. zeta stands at -29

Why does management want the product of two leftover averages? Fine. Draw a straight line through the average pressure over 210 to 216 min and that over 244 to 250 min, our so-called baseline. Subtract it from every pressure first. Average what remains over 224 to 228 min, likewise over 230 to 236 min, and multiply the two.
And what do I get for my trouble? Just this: 767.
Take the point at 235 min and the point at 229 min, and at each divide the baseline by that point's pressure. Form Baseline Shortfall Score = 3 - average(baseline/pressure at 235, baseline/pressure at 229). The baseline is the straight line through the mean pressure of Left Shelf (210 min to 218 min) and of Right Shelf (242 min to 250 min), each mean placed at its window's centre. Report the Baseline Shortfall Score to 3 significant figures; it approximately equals 2.13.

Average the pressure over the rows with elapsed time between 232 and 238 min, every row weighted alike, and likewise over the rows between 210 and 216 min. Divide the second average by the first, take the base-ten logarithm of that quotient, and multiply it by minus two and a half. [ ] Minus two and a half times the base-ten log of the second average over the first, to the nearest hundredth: 0.11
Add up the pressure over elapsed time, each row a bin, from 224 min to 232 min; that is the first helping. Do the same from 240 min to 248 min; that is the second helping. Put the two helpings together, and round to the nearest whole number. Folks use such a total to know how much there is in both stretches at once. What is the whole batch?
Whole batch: 3520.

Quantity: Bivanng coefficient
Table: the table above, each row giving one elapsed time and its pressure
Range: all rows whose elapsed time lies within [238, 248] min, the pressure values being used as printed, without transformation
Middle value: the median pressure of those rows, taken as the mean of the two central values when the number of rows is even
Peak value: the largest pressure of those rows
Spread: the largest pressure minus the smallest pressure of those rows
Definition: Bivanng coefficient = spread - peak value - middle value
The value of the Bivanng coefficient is -405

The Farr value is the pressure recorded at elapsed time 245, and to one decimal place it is 204.9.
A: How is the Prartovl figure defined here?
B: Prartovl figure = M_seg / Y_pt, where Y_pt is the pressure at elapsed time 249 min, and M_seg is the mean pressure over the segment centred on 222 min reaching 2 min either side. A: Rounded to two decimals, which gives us 1.15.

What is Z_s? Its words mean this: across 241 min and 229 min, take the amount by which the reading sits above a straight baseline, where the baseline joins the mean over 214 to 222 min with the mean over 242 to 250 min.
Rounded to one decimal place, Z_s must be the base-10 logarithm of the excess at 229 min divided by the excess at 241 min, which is 1.0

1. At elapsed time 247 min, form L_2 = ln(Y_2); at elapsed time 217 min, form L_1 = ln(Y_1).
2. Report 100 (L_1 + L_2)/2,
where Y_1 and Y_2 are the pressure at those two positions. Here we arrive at 533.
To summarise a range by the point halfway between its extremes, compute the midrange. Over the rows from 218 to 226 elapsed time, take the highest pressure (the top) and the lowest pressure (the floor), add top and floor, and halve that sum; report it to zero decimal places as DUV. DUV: 223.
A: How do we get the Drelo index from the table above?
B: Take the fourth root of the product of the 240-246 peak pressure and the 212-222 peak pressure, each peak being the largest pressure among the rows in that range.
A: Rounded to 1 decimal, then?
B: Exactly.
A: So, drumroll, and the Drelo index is 14.6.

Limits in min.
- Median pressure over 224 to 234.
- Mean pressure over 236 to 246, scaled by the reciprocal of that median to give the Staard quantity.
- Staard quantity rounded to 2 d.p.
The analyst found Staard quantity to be 0.93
